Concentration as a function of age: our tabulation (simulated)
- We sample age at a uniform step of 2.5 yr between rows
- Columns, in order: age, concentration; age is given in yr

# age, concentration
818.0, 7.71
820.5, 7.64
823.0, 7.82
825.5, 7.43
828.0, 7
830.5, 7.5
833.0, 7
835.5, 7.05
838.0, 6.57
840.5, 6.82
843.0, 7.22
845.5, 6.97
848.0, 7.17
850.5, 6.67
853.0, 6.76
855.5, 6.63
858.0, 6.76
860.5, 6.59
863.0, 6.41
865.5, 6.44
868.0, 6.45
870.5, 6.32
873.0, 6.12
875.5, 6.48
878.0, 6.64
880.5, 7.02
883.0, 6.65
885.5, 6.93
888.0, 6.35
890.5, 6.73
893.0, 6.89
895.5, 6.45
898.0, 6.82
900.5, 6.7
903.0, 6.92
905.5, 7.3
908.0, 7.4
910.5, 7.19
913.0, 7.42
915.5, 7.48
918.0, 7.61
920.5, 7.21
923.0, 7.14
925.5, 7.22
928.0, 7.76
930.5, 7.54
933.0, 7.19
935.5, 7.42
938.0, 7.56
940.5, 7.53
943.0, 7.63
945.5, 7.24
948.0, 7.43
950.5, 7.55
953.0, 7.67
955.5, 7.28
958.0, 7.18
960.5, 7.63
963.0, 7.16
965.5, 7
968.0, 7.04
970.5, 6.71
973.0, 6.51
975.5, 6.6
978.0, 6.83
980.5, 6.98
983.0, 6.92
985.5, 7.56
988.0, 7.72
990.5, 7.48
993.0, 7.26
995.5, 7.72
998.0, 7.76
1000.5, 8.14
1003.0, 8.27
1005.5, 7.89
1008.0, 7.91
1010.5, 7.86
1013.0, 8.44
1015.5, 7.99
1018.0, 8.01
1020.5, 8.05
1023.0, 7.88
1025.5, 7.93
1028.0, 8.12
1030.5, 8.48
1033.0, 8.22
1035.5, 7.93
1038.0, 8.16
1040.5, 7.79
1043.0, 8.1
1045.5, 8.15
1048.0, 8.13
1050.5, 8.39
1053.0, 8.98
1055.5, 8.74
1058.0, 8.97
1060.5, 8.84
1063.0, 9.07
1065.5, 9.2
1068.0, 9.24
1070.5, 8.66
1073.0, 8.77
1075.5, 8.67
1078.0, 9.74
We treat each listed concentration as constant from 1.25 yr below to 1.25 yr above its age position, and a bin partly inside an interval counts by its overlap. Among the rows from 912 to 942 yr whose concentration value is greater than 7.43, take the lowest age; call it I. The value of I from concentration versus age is 915.5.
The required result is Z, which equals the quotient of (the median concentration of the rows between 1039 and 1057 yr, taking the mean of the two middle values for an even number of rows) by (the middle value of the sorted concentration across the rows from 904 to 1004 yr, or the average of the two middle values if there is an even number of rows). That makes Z 1.10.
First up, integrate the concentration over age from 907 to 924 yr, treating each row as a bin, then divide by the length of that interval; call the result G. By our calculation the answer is 7.4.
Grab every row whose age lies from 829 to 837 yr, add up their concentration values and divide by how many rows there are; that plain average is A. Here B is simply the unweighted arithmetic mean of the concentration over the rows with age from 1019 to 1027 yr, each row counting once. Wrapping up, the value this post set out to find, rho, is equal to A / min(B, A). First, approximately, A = 7.2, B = 7.95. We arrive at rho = 1.00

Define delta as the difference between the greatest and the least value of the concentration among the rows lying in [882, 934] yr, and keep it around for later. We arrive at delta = 1.4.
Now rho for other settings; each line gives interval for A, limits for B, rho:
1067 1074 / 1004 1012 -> 1.13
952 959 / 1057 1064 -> 1.00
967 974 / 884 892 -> 1.01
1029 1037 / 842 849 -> 1.15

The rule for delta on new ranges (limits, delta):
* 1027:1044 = 0.7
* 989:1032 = 1.2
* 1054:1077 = 0.6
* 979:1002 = 1.2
